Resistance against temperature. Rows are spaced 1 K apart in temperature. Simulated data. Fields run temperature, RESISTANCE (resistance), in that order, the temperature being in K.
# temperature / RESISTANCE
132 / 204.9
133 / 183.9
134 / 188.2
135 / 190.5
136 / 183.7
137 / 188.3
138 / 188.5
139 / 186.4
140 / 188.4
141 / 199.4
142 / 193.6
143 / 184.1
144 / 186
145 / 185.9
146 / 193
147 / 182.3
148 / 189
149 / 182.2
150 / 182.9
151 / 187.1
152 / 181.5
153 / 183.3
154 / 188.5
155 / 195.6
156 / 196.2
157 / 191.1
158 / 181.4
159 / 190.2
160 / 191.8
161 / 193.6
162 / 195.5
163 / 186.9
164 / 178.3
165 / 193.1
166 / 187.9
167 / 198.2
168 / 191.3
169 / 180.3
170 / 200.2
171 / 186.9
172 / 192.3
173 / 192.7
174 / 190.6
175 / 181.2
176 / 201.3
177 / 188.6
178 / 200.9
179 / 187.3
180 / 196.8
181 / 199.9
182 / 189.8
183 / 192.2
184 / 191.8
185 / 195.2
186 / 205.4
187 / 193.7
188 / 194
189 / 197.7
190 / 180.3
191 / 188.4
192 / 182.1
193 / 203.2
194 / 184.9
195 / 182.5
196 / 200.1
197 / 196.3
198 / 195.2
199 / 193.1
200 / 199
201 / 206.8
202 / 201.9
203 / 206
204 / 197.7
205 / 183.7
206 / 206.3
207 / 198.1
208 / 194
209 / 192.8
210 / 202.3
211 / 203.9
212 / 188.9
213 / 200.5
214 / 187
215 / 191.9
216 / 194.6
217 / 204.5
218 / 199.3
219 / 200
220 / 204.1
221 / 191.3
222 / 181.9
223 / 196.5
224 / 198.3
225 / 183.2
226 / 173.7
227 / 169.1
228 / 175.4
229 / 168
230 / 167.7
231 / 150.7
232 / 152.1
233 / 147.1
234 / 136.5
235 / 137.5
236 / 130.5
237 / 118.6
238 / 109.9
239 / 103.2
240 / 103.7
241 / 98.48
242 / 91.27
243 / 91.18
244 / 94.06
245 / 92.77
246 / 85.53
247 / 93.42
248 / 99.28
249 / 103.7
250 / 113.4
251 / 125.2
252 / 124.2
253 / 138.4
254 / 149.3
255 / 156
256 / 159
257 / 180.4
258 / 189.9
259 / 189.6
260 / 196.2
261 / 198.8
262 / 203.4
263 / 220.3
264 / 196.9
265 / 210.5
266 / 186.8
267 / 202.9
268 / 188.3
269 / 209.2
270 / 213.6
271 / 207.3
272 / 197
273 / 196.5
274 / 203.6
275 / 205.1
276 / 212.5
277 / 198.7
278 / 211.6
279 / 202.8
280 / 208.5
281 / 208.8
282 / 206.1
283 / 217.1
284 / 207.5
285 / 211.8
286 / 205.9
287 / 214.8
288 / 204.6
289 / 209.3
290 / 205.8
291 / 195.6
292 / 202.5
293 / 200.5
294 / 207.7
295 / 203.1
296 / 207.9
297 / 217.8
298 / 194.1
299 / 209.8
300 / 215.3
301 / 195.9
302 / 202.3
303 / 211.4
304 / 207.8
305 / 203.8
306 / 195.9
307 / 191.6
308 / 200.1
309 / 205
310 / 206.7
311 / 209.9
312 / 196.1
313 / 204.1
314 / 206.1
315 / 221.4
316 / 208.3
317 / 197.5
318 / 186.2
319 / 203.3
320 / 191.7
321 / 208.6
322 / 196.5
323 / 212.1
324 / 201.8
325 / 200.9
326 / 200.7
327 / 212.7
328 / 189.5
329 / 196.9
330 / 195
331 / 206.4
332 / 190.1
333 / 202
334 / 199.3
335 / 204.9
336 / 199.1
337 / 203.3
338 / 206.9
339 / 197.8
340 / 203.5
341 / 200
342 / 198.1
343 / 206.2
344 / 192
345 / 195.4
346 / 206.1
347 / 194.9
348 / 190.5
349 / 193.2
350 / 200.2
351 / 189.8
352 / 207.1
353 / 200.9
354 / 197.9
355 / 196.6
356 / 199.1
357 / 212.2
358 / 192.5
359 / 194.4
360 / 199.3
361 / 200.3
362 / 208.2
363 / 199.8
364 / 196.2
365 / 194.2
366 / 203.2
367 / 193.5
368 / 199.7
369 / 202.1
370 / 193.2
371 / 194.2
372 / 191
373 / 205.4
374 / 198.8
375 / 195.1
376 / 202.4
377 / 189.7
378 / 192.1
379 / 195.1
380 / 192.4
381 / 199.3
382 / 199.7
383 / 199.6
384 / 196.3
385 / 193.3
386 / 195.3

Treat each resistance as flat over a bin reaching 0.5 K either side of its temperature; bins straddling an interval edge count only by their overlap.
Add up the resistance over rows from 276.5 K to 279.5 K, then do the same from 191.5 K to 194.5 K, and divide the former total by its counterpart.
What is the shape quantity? 1.08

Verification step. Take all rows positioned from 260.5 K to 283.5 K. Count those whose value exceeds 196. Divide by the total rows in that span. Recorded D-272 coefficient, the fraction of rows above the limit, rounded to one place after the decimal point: 0.9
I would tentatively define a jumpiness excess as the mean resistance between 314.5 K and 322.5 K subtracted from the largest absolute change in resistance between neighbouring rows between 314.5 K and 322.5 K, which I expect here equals -185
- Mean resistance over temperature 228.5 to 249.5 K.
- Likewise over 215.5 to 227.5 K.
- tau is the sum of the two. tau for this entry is 309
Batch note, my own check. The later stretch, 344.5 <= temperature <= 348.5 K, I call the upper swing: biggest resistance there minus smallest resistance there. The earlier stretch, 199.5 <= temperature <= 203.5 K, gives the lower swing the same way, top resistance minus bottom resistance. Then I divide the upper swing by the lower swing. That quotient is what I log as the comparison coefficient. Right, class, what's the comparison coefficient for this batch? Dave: 2.0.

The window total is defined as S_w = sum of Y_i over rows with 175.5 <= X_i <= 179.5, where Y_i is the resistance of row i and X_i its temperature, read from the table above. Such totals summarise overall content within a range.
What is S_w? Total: 778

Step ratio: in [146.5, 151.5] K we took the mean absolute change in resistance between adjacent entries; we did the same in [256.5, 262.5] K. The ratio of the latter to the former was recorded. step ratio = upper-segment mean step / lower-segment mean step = 1.03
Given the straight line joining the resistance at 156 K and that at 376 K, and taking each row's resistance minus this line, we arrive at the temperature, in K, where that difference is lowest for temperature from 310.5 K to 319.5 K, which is 318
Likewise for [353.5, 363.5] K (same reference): 358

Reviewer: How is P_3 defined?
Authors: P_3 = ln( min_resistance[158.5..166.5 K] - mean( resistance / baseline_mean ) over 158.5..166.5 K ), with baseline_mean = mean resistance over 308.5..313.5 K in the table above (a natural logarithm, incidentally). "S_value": 5.18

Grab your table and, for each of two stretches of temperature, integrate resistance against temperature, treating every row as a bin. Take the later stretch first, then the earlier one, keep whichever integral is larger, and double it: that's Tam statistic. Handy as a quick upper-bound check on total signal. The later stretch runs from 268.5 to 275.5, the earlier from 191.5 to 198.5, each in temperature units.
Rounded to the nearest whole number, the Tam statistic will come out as 2865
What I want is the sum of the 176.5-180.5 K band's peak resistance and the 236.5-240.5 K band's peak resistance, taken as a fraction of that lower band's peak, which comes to 1.59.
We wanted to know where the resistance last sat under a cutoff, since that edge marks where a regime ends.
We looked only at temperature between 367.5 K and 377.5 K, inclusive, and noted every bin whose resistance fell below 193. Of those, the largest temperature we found 377 K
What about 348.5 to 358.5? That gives 358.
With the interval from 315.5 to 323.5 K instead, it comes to 320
